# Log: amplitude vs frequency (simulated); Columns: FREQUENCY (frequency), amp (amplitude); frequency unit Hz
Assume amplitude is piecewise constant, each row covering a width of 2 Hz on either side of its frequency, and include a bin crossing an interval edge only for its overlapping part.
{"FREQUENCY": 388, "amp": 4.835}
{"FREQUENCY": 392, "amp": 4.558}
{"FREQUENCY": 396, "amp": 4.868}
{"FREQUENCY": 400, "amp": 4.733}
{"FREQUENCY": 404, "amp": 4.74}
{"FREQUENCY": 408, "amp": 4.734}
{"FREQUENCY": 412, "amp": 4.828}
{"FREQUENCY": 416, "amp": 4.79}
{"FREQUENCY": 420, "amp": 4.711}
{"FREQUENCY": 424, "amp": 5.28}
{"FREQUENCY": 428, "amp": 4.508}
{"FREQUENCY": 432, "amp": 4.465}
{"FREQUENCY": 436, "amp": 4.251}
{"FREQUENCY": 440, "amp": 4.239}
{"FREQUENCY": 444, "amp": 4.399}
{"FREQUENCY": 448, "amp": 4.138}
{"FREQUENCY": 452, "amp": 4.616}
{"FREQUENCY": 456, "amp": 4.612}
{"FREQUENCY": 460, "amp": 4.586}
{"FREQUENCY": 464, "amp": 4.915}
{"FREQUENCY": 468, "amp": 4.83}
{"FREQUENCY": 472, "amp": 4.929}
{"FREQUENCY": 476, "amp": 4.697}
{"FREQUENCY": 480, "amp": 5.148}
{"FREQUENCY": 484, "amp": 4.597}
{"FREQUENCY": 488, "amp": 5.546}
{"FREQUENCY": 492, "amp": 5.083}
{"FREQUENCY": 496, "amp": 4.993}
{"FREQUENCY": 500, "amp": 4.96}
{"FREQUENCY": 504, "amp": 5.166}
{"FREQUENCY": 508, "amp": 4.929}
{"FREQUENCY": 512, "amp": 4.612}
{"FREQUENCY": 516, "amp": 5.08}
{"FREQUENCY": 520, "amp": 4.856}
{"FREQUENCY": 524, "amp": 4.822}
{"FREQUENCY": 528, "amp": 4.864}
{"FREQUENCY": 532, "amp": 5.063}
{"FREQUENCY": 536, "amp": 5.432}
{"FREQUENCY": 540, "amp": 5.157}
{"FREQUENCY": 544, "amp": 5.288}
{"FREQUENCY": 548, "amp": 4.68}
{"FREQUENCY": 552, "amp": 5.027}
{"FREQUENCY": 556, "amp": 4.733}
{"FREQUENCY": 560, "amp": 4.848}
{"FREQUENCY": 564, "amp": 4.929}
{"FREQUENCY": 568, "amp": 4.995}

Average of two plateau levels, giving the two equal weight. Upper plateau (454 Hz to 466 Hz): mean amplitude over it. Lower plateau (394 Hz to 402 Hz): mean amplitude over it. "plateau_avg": 4.75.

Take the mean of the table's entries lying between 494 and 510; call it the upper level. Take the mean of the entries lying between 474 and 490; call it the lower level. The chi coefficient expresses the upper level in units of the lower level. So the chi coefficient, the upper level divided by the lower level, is 1.00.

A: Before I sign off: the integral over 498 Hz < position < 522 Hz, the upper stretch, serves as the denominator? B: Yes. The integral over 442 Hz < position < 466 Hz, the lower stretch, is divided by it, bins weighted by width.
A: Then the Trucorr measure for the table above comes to 0.92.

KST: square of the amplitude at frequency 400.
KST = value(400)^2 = 22.4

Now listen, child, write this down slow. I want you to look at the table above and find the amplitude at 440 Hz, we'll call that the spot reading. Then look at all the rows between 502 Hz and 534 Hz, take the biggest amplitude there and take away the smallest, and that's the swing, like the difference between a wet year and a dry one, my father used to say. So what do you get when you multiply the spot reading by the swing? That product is 2.3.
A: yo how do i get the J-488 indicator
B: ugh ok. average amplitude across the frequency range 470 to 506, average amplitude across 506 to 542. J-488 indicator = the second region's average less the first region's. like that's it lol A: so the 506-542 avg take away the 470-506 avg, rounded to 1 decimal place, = 0.0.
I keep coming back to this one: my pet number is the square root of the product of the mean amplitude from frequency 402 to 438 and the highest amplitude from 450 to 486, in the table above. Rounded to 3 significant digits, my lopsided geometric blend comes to 4.92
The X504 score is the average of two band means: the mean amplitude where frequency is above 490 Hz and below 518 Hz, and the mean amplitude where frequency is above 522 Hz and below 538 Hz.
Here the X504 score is 5.01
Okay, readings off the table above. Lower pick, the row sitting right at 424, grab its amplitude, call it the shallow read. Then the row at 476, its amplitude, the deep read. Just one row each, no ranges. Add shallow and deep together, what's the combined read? 10.0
